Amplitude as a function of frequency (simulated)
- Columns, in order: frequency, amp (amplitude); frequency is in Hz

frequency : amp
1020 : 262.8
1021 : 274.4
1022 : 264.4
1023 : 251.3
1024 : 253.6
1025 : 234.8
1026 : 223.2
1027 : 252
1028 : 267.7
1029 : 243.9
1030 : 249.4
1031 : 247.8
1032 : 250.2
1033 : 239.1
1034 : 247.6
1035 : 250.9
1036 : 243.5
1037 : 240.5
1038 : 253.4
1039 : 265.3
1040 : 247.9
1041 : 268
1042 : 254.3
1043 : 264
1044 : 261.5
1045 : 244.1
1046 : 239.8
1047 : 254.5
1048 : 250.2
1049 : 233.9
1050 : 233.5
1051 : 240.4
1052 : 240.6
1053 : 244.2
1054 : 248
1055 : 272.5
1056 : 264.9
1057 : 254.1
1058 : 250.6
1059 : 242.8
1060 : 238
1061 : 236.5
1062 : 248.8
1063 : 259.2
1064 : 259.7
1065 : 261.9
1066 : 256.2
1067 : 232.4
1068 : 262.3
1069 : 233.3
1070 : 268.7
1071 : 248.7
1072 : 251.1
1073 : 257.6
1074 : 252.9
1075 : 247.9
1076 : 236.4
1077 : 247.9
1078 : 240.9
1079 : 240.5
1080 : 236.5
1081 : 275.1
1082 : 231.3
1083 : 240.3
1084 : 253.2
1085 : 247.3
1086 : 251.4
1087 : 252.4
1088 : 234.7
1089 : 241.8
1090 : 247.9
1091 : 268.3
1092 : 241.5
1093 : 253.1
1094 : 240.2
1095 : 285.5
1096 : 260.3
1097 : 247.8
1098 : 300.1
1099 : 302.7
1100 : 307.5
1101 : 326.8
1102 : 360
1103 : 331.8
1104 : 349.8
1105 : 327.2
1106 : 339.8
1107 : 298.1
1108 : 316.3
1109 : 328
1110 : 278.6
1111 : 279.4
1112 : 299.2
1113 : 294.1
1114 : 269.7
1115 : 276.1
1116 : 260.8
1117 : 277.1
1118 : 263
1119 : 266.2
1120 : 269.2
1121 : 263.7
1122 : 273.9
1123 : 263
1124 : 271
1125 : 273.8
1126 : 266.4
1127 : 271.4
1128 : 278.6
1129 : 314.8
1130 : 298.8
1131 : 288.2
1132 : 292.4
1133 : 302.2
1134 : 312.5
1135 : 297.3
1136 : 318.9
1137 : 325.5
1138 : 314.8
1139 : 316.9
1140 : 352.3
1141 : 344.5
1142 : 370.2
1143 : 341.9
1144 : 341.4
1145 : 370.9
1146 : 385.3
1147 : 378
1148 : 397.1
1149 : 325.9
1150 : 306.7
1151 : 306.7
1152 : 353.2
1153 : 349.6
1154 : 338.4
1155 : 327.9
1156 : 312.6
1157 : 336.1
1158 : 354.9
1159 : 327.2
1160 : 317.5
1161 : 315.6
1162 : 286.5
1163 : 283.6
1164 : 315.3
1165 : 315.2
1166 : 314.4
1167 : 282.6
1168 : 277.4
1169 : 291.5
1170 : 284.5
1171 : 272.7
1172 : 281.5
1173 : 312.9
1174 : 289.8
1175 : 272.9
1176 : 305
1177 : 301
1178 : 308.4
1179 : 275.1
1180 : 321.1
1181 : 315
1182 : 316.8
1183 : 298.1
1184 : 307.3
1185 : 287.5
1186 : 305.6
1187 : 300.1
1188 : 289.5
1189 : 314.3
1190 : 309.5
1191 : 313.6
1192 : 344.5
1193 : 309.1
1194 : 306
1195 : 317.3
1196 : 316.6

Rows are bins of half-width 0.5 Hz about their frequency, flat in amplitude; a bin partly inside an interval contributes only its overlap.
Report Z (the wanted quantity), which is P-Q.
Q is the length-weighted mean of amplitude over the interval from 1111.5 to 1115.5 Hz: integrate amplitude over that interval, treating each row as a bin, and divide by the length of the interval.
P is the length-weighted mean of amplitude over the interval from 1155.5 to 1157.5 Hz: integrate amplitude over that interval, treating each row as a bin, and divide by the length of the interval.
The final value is 40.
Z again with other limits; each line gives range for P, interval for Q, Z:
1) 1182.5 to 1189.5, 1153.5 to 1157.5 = -28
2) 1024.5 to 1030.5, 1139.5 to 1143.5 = -107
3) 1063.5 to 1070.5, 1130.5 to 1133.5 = -41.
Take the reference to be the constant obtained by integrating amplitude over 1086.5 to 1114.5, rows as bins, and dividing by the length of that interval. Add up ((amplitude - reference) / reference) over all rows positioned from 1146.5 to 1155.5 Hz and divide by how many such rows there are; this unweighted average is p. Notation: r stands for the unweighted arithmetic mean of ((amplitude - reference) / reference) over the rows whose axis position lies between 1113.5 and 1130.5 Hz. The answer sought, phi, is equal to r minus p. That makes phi -0.24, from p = 0.19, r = -0.05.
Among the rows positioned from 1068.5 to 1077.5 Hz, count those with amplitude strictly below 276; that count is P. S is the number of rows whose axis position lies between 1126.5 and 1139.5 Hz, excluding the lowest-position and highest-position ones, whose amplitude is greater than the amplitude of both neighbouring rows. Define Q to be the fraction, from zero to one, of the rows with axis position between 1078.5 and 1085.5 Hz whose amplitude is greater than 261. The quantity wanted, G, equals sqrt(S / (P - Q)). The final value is 0.58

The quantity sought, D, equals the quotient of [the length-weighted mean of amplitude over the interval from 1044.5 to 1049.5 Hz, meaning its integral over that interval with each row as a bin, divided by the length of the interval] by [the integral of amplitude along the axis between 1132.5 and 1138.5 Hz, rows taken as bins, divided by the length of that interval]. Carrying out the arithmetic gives 0.78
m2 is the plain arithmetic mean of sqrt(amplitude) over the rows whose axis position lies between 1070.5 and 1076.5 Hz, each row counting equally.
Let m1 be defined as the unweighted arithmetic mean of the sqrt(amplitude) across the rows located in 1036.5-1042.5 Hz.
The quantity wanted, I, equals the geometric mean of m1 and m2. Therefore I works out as 15.9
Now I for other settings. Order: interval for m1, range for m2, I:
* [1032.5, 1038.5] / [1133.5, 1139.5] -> 16.7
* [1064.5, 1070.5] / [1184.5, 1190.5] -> 16.6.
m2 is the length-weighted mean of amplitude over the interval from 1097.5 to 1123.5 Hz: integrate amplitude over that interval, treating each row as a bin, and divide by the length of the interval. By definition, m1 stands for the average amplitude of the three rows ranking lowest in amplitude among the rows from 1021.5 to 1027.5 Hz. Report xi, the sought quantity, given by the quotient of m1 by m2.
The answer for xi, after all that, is 0.80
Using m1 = 236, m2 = 297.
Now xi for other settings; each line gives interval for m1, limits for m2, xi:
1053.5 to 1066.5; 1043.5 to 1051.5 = 0.98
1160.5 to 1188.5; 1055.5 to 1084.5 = 1.10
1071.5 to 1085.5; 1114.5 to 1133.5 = 0.85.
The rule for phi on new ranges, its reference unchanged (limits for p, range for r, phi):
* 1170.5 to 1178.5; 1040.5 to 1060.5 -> -0.15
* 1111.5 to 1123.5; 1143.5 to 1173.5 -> 0.17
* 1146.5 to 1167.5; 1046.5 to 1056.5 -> -0.27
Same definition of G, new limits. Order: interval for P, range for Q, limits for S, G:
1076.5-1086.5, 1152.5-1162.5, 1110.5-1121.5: 0.67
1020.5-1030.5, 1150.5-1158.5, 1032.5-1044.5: 0.67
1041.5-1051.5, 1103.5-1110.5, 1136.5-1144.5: 0.47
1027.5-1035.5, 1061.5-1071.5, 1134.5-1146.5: 0.62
